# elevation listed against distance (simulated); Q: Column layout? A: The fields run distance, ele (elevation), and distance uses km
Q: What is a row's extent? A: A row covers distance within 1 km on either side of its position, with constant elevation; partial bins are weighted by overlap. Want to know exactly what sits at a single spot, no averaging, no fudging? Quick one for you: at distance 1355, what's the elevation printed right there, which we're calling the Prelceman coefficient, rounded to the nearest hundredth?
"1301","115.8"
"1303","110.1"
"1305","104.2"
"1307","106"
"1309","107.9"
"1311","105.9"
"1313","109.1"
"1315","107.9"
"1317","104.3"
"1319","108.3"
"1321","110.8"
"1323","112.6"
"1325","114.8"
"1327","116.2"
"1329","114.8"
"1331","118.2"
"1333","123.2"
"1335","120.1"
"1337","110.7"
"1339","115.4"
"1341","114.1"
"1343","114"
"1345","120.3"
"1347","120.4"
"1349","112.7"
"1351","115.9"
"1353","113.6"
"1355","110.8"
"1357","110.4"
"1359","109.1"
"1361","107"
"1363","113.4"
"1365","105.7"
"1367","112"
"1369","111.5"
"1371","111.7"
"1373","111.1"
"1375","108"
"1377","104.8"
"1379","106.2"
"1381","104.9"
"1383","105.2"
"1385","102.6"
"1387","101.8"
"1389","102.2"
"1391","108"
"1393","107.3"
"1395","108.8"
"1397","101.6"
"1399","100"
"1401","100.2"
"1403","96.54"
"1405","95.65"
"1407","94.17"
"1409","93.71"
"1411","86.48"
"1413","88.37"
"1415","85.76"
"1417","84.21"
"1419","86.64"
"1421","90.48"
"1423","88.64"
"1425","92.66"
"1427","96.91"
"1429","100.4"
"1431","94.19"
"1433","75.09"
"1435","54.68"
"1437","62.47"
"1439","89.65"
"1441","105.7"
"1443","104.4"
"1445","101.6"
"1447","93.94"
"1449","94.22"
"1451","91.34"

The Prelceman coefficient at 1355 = 110.80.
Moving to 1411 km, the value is 86.48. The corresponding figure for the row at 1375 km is 108.00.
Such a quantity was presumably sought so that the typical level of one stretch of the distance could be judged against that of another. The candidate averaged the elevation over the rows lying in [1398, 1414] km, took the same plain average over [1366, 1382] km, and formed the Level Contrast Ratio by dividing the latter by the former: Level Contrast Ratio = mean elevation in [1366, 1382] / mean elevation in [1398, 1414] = 1.15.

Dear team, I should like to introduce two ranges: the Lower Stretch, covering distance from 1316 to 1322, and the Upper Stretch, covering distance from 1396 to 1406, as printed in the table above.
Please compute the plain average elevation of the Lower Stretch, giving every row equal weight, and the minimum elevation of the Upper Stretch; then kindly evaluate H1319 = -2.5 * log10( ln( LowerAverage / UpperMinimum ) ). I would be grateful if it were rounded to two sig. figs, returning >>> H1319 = 2.3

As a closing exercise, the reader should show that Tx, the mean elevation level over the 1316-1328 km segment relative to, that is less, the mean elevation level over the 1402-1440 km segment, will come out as 24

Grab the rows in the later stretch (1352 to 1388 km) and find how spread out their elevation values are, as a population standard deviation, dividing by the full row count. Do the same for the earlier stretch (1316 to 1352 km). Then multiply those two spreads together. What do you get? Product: 16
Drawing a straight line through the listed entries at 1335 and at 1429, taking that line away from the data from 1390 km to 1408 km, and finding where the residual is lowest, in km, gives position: 1407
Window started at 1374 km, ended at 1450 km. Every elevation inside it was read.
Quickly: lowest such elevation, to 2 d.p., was 54.68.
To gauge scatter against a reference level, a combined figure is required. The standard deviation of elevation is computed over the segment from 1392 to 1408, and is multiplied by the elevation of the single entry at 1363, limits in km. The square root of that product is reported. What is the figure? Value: 24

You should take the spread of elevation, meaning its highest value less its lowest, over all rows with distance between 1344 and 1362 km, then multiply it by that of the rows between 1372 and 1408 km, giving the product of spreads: 227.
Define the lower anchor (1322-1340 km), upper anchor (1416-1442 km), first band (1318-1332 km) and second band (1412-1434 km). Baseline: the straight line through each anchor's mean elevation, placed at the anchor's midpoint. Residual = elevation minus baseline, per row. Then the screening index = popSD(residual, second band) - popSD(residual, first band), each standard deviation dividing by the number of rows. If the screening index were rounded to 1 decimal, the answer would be 2.8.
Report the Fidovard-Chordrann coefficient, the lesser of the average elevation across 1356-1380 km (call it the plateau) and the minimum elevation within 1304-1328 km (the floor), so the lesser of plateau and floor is 104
